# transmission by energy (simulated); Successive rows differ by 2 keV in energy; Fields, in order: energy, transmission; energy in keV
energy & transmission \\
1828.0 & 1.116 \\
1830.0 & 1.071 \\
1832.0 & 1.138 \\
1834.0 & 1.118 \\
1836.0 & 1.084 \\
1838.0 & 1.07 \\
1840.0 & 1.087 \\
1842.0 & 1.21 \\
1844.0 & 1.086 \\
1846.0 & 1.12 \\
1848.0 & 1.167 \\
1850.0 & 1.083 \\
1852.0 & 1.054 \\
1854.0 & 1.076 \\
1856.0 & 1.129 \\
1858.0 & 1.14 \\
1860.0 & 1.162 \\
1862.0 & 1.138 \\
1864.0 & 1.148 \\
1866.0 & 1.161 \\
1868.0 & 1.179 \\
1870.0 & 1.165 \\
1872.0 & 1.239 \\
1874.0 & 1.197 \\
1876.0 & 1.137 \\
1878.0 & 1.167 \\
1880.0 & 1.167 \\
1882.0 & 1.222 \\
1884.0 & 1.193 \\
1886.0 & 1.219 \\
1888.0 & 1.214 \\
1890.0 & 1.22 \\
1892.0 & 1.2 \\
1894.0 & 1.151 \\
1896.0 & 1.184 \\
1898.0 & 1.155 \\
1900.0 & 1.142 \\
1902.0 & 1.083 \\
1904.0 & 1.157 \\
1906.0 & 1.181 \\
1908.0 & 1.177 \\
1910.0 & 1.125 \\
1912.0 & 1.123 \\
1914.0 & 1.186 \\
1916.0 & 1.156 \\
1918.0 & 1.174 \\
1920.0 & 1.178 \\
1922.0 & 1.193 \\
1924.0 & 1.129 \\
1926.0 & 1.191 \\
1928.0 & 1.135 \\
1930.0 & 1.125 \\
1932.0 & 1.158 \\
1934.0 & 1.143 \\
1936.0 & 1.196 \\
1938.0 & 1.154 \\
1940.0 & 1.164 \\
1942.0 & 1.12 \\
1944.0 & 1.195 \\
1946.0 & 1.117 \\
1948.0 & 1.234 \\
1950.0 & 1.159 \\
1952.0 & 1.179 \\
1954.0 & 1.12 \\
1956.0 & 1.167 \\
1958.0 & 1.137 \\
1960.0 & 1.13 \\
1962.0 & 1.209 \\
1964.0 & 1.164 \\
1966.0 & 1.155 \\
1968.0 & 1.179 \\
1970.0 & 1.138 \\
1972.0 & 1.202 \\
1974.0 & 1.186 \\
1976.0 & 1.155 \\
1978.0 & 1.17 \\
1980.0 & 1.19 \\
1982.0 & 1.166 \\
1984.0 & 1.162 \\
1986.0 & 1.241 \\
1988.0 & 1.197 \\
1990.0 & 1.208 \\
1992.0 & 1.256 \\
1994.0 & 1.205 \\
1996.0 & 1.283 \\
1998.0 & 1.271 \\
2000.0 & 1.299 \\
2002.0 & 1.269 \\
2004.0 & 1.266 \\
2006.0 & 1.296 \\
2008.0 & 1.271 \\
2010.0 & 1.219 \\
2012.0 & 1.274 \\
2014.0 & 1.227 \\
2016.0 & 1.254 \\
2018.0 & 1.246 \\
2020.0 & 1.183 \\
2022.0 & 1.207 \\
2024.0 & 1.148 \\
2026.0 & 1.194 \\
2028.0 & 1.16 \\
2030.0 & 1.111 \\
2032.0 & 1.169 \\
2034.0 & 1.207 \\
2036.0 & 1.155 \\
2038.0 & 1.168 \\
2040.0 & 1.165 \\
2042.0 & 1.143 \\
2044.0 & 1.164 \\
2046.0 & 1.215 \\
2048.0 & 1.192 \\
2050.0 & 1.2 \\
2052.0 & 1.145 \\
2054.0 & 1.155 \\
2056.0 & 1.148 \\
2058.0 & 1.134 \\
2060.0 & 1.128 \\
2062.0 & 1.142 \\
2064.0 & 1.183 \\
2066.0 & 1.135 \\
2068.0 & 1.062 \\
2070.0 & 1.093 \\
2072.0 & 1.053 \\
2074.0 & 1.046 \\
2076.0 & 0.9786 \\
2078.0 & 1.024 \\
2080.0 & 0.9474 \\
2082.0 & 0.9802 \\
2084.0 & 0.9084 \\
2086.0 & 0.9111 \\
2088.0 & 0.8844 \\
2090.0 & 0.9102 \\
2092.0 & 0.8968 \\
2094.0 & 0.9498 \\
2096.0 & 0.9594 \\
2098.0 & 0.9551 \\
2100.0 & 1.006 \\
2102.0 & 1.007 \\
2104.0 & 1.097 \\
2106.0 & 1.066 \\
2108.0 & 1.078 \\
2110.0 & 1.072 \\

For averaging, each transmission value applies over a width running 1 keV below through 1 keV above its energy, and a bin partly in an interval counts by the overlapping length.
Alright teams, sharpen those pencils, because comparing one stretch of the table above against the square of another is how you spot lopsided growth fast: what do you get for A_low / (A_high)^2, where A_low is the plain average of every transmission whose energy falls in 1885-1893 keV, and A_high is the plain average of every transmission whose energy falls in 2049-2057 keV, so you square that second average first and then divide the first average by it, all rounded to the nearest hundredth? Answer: 0.90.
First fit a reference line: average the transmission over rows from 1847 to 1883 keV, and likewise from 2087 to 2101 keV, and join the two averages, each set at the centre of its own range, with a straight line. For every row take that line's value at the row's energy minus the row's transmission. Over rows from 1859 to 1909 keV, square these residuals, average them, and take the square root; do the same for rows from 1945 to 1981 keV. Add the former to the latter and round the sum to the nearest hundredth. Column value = 0.17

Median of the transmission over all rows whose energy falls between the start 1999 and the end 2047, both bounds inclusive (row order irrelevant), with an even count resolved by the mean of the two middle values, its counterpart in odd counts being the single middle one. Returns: 1.21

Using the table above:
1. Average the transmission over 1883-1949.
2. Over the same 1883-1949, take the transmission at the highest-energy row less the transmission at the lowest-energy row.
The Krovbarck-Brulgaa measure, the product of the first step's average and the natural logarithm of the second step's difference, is -3.7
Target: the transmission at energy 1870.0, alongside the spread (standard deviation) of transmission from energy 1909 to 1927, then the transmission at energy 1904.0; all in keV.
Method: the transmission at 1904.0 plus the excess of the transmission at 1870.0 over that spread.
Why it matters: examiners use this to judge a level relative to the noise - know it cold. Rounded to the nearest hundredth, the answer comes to 2.29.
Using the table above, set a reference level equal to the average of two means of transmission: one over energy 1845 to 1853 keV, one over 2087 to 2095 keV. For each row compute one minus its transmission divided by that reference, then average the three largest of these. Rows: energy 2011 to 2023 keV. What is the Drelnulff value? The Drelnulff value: -0.20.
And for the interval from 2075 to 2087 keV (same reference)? 0.09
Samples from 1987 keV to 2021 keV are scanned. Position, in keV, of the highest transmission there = 2000.0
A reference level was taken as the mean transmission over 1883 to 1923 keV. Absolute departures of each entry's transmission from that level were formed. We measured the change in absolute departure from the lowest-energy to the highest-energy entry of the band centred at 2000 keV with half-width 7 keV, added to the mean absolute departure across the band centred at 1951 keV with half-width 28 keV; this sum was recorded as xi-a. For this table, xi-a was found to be 0.12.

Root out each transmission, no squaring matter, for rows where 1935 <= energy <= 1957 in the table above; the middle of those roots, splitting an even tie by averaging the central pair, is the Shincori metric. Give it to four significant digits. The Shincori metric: 1.079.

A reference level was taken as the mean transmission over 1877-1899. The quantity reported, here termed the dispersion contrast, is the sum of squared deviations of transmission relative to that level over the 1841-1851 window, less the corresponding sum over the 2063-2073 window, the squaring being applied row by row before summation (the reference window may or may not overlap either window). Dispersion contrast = -0.020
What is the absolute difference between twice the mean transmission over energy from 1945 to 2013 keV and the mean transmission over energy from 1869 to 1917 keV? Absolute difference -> 1.23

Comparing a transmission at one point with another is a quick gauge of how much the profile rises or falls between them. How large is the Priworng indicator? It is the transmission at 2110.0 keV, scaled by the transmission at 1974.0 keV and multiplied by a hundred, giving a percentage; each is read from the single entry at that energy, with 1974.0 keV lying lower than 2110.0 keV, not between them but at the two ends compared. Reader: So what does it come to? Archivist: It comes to 90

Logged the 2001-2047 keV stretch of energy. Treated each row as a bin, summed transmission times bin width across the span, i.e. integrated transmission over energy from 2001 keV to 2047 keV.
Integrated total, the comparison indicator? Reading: 55.4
